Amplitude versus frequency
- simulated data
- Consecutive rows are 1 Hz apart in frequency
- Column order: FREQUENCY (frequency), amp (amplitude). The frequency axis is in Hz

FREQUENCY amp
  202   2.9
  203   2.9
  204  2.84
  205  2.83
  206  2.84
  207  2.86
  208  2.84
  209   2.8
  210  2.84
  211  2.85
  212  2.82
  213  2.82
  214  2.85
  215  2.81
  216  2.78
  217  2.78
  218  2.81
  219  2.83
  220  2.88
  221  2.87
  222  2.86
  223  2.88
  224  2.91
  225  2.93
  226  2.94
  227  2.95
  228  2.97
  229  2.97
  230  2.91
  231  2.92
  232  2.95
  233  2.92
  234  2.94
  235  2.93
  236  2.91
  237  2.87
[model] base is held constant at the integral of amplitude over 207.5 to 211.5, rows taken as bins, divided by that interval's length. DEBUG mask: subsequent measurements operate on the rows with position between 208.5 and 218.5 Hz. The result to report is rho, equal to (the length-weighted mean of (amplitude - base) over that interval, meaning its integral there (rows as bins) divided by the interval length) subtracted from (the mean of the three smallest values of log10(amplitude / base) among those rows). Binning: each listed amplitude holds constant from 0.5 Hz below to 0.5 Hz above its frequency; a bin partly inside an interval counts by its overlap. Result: 0.009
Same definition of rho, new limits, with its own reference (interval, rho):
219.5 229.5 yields -0.078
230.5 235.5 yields -0.086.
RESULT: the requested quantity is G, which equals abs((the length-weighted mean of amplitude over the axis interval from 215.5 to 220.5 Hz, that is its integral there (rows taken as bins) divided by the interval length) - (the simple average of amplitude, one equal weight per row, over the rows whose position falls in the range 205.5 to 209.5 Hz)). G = 0.02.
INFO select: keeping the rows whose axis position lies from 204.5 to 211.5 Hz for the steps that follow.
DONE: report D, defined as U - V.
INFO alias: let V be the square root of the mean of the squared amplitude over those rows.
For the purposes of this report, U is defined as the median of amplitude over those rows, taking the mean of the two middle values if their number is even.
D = 0.003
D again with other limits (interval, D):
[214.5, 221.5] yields -0.013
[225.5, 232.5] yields 0.006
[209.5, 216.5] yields -0.004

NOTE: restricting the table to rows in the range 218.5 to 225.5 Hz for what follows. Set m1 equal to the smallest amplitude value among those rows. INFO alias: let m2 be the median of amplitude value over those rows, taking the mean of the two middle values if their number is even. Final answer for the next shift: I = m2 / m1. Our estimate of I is 1.02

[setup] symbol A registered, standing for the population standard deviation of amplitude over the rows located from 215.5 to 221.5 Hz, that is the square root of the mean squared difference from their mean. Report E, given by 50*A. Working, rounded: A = 0.039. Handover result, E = 1.97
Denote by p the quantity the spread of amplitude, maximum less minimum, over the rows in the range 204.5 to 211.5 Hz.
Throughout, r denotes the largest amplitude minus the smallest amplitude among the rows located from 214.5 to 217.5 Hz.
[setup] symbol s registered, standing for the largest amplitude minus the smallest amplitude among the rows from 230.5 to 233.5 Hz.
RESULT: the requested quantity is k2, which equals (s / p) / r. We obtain 17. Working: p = 0.060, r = 0.03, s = 0.030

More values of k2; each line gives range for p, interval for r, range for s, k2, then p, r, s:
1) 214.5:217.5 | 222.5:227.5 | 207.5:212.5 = 24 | 0.030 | 0.07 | 0.050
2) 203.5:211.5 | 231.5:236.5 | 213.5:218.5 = 29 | 0.060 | 0.04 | 0.070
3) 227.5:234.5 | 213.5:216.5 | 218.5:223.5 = 12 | 0.060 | 0.07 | 0.050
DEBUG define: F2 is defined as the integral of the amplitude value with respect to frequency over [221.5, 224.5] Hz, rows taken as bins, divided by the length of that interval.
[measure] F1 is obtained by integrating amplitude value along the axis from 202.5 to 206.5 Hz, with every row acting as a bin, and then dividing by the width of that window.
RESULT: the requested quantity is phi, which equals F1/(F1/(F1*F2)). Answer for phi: 8.22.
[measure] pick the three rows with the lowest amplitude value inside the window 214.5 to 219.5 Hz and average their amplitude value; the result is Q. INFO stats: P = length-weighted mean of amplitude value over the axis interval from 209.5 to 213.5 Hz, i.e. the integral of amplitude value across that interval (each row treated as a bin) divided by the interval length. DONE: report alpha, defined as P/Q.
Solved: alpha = 1.02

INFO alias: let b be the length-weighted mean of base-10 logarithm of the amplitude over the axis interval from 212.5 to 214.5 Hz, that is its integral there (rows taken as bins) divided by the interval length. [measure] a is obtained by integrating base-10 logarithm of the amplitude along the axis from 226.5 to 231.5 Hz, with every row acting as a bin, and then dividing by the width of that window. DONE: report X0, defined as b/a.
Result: 0.965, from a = 0.4689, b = 0.453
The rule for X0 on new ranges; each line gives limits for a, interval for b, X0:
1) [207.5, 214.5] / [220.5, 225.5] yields 1.020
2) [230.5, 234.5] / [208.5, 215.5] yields 0.966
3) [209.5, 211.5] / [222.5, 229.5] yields 1.030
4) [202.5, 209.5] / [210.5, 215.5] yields 0.995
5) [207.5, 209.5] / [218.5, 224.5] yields 1.018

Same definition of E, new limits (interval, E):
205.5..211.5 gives 0.93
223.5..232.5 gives 1.09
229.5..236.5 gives 0.70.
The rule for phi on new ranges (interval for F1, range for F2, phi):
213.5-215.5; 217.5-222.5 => 8.07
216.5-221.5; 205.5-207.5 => 8.08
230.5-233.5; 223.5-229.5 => 8.63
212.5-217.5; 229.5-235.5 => 8.22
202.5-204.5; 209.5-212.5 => 8.14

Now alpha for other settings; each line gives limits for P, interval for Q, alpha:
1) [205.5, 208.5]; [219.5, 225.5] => 0.99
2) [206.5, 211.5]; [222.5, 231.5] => 0.98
